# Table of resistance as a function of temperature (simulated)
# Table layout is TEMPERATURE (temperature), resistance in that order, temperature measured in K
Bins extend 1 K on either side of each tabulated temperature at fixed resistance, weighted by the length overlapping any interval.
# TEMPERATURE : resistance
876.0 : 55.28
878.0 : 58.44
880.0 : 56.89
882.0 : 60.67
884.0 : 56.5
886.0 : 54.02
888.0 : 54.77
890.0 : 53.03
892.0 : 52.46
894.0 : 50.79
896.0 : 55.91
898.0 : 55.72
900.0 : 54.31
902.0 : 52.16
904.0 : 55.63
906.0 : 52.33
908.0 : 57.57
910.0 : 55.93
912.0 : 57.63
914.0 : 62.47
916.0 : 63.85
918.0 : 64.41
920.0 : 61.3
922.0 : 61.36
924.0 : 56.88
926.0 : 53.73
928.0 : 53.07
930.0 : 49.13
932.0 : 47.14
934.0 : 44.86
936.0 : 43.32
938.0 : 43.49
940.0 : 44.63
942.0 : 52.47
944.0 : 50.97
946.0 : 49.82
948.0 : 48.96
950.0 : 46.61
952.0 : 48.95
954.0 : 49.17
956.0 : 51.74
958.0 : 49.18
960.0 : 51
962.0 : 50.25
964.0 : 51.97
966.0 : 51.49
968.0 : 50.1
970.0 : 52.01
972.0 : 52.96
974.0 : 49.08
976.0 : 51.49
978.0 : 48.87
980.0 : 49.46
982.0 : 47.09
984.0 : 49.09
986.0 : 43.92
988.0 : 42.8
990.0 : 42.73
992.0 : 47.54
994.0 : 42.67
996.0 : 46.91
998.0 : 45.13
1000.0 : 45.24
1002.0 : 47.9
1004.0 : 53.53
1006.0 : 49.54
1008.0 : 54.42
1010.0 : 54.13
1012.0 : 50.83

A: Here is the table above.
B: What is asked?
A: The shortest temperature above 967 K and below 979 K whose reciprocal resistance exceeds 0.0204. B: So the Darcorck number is 978.0 K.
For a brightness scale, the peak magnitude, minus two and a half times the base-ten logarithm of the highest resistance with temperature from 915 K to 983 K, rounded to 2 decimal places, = -4.52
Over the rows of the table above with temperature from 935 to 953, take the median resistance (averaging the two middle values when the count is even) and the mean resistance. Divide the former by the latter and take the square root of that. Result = 1.01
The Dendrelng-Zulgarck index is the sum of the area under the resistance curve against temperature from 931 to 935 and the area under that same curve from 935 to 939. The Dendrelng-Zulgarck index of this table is 358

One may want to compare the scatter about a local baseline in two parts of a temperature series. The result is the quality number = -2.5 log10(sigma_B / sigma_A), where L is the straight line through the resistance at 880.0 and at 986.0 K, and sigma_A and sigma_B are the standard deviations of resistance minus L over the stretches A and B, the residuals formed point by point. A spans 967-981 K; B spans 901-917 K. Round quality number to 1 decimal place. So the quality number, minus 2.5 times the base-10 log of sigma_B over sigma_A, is -1.3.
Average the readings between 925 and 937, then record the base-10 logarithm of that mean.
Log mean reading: 1.69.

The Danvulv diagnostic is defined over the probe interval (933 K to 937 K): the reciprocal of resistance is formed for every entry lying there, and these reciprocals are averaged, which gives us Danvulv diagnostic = 0.0227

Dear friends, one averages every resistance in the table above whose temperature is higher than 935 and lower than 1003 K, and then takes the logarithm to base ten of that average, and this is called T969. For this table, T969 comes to 1.68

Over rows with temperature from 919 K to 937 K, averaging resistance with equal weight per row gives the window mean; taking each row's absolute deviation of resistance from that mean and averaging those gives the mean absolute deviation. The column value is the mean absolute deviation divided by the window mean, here 0.11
